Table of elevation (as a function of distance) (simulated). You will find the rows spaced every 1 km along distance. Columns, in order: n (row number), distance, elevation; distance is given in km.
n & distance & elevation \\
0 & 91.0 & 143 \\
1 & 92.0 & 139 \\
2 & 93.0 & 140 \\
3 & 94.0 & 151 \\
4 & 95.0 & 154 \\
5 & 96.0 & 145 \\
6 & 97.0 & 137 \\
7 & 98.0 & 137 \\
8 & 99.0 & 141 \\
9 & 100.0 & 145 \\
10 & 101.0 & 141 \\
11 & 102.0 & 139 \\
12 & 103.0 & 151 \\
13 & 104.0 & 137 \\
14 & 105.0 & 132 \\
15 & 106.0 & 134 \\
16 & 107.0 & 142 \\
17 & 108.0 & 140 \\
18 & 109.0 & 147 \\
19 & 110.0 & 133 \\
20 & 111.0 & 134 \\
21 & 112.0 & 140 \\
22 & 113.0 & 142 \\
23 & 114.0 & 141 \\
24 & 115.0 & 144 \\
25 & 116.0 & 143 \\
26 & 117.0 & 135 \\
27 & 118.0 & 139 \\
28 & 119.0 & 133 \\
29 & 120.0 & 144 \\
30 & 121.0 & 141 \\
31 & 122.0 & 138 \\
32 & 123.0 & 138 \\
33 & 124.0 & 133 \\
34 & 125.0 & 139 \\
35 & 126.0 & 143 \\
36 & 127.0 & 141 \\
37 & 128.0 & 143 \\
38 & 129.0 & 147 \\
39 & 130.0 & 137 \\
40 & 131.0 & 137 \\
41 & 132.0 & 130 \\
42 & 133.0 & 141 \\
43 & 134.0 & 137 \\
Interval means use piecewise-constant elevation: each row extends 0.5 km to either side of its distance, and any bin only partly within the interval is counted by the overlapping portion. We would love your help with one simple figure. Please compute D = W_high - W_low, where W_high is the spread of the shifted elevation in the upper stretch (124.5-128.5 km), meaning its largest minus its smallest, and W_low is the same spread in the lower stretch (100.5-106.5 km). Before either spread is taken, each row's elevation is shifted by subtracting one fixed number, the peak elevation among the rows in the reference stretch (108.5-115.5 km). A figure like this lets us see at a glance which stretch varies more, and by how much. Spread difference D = -15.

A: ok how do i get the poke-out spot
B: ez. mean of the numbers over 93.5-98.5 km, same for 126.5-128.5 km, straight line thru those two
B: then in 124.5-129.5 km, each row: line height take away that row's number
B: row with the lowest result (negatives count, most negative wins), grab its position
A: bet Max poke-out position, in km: 129.0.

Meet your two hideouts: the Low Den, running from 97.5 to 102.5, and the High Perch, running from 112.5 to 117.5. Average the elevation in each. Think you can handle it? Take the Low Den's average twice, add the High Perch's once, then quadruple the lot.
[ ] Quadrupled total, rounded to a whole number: 1689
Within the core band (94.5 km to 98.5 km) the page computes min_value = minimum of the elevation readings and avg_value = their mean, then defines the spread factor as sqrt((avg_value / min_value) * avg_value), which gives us 12.2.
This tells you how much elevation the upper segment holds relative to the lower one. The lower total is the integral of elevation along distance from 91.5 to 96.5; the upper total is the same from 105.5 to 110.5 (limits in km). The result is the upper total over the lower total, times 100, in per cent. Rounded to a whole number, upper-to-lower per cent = 95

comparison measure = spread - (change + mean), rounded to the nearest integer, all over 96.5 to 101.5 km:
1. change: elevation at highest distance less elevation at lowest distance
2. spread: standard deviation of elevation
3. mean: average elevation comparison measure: -141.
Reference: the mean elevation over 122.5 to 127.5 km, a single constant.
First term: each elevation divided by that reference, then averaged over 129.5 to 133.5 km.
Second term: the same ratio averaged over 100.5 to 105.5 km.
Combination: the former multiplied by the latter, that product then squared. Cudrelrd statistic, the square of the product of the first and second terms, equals 0.98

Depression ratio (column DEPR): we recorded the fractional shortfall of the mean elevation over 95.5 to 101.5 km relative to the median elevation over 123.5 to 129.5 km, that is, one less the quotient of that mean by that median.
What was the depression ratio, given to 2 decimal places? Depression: 0.01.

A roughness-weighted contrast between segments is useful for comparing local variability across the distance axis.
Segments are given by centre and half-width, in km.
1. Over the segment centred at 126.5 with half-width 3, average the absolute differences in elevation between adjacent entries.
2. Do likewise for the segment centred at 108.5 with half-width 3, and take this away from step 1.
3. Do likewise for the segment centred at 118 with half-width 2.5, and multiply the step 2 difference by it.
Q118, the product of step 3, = -20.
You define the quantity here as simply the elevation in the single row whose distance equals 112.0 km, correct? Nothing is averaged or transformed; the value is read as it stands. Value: 140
